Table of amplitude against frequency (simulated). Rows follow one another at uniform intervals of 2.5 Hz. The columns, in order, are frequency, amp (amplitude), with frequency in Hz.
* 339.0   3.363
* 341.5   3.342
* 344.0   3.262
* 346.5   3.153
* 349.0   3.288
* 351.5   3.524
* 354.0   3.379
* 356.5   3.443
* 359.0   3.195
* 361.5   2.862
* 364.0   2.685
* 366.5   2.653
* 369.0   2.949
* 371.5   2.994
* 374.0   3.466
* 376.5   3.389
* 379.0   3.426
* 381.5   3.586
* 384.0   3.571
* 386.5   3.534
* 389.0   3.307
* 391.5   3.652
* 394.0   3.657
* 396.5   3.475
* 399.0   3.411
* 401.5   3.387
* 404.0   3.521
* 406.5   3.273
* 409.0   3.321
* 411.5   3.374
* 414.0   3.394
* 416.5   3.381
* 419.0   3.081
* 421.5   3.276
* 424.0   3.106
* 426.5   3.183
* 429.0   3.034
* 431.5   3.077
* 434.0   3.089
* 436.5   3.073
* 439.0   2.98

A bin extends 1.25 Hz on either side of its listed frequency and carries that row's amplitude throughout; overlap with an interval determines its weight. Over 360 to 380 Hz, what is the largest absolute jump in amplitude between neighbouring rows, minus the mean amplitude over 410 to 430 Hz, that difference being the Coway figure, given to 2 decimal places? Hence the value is -2.76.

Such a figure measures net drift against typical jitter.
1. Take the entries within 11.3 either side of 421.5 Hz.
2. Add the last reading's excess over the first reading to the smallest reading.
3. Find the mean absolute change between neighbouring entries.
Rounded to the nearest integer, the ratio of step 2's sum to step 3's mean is 23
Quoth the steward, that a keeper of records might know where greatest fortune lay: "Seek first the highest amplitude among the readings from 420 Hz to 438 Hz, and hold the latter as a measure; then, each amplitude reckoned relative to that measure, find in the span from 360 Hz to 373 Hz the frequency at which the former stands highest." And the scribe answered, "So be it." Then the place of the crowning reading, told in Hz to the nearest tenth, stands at 371.5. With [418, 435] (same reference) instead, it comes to 421.5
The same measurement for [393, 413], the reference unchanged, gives 394.0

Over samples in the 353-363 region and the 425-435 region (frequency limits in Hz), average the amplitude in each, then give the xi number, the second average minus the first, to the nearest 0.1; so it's -0.1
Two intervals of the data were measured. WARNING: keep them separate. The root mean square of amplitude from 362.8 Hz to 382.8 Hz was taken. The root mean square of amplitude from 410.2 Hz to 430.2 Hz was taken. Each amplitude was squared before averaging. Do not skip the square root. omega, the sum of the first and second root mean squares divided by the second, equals 1.98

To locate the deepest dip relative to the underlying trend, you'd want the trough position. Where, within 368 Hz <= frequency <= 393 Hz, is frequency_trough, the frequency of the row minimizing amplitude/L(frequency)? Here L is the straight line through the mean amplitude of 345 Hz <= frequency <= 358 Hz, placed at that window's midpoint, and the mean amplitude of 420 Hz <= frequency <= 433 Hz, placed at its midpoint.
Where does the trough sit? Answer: 369.0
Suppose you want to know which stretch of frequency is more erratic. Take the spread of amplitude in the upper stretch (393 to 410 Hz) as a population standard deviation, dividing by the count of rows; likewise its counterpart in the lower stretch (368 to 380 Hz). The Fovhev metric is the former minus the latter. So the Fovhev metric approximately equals -0.11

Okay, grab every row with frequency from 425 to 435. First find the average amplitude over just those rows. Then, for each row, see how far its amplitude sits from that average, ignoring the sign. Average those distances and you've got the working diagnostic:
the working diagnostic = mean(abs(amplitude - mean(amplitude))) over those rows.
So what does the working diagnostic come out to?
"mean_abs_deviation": 0.044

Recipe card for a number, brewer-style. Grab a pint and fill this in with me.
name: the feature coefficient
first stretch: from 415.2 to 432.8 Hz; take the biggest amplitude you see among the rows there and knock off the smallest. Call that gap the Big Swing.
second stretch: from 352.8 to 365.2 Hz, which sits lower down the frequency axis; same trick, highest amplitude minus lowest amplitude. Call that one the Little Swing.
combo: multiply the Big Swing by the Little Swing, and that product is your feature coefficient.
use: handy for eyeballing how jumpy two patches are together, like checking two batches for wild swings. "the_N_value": 0.263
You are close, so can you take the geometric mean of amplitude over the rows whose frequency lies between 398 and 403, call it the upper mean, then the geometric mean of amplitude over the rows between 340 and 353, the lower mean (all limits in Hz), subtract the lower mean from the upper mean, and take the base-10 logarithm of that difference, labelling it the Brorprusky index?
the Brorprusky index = -1.06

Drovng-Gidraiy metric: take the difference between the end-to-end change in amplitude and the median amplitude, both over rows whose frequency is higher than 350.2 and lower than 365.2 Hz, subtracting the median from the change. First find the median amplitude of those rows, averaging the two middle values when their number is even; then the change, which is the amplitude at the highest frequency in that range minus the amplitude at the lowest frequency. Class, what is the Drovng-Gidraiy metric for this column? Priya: -4.1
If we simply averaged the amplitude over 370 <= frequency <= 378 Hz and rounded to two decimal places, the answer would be 3.28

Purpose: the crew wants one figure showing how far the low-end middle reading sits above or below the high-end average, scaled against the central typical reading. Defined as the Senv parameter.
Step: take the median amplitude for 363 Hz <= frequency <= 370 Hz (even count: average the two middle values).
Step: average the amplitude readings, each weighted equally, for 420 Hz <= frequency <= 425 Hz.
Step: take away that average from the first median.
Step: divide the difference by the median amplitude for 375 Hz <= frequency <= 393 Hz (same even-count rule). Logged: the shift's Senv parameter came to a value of -0.14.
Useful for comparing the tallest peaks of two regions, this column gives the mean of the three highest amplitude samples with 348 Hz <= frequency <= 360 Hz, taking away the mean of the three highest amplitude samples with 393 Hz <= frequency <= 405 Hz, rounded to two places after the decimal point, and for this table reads -0.10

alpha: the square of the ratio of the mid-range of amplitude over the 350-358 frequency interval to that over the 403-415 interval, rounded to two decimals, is 1.03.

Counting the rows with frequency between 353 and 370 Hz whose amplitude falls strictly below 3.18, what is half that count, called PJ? 2.0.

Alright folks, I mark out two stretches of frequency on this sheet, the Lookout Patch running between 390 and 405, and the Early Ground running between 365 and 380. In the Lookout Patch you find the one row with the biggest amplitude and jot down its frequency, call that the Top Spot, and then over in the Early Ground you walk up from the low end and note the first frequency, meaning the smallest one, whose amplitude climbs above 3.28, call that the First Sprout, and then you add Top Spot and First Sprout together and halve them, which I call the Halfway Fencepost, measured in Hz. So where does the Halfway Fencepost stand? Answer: 384.0 Hz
